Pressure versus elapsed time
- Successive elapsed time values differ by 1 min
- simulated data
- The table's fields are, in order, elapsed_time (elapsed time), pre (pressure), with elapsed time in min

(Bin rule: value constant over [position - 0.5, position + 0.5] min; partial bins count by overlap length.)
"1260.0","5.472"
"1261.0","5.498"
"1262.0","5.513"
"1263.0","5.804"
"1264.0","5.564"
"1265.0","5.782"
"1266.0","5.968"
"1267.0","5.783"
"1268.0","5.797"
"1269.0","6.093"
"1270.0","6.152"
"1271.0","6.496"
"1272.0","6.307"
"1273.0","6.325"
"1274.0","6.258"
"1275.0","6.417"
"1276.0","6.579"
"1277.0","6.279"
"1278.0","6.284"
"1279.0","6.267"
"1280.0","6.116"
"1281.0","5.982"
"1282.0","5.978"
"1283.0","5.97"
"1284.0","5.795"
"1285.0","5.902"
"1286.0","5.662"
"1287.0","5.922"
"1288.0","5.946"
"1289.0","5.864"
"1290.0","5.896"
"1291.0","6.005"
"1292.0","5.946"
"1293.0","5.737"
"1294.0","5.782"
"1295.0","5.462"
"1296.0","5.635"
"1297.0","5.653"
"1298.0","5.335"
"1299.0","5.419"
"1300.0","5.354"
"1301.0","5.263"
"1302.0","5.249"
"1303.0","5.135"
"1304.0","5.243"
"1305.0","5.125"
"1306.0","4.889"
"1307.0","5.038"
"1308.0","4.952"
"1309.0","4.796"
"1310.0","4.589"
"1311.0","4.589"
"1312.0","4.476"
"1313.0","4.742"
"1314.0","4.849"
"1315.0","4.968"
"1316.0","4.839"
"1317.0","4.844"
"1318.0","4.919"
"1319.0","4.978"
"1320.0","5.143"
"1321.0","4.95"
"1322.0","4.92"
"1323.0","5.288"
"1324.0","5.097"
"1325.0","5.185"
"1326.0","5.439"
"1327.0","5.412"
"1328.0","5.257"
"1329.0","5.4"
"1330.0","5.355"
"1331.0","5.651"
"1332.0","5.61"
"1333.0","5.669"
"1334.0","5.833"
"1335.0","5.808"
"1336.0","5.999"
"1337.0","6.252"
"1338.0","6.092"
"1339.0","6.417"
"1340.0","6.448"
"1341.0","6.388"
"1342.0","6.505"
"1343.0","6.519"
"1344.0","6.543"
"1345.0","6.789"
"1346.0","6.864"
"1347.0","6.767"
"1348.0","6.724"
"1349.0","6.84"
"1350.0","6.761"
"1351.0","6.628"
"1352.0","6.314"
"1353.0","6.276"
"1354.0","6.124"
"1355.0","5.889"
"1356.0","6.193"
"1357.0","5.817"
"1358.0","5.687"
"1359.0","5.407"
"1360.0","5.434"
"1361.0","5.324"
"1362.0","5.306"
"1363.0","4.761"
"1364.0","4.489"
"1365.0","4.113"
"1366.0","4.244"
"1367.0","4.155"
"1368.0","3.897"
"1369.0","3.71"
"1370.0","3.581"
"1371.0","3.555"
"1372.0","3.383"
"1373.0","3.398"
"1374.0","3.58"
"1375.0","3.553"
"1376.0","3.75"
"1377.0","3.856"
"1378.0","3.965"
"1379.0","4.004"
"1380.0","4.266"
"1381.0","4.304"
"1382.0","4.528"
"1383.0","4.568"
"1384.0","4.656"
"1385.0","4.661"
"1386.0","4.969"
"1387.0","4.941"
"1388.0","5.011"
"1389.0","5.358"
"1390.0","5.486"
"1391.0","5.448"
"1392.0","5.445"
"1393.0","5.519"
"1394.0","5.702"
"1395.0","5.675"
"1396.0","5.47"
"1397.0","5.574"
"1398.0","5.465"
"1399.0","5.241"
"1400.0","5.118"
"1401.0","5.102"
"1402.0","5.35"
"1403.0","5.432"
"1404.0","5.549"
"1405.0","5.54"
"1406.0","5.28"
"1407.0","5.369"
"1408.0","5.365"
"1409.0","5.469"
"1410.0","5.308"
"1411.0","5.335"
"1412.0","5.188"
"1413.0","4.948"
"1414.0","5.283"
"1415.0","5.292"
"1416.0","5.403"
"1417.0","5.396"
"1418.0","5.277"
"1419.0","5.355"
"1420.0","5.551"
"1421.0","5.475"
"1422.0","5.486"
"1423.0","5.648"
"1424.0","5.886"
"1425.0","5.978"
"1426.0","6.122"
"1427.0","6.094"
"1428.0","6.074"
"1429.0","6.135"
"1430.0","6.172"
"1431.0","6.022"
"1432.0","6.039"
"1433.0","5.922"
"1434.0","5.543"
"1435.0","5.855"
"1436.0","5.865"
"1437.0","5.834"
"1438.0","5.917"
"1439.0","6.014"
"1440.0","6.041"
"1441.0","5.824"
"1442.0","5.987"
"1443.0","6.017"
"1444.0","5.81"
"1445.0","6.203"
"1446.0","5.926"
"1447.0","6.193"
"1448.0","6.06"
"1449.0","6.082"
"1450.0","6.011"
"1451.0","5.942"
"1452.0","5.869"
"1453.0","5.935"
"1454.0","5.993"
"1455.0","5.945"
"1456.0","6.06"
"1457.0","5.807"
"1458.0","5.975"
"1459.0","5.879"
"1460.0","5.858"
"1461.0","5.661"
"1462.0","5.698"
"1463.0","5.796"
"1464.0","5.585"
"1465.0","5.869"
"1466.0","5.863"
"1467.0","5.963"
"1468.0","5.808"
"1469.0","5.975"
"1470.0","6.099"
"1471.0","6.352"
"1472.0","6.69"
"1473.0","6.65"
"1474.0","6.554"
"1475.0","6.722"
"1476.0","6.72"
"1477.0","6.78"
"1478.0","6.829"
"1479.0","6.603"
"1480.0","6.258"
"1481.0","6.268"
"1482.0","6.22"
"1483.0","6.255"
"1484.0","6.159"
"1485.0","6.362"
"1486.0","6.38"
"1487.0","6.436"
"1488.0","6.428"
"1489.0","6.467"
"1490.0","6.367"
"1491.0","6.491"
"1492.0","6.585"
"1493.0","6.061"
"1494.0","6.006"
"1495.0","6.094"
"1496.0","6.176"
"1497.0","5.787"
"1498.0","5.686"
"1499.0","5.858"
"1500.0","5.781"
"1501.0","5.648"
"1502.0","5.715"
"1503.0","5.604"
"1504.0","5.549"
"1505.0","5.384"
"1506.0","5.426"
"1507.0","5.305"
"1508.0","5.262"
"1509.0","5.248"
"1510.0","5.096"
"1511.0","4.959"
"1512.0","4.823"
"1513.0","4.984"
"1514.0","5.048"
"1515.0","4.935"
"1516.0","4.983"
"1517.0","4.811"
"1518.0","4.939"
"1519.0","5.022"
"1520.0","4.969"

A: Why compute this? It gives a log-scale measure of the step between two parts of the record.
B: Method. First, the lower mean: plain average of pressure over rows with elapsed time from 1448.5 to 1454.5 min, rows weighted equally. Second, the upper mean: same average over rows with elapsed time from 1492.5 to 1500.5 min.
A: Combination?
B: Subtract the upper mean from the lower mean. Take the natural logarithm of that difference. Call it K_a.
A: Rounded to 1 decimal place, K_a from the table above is -3.2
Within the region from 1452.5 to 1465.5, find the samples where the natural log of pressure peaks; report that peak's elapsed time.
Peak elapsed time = 1456.0 min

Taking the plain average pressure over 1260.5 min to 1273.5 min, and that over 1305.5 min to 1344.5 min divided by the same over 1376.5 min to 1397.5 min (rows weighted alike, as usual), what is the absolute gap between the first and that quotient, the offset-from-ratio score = 4.83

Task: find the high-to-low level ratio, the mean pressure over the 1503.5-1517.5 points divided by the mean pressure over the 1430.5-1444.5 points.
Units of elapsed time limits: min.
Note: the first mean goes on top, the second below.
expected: 0.87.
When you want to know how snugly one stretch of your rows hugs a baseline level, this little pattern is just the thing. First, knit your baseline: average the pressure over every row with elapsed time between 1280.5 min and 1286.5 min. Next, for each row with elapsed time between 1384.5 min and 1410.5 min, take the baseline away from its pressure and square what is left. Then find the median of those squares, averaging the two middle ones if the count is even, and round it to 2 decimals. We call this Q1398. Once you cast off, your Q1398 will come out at 0.23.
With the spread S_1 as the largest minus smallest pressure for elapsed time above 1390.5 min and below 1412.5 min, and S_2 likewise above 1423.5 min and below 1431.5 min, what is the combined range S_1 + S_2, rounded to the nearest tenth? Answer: 0.9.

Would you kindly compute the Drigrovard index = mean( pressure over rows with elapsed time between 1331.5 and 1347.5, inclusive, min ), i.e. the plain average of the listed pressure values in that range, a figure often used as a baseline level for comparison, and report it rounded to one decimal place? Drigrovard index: 6.3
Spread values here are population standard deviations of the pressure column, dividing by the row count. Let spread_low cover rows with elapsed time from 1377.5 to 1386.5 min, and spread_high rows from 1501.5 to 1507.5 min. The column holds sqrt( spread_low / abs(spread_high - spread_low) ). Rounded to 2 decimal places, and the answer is 1.35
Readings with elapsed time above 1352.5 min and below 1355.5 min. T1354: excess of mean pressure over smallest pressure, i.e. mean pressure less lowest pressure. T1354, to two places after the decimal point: 0.21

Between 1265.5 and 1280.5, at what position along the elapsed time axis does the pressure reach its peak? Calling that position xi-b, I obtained 1276.0 min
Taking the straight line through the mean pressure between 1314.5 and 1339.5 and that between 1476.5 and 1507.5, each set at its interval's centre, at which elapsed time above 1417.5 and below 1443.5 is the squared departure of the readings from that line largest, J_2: 1418.0 min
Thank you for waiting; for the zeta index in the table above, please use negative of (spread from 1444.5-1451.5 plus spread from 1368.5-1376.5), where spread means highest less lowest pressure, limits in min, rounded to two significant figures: -0.64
